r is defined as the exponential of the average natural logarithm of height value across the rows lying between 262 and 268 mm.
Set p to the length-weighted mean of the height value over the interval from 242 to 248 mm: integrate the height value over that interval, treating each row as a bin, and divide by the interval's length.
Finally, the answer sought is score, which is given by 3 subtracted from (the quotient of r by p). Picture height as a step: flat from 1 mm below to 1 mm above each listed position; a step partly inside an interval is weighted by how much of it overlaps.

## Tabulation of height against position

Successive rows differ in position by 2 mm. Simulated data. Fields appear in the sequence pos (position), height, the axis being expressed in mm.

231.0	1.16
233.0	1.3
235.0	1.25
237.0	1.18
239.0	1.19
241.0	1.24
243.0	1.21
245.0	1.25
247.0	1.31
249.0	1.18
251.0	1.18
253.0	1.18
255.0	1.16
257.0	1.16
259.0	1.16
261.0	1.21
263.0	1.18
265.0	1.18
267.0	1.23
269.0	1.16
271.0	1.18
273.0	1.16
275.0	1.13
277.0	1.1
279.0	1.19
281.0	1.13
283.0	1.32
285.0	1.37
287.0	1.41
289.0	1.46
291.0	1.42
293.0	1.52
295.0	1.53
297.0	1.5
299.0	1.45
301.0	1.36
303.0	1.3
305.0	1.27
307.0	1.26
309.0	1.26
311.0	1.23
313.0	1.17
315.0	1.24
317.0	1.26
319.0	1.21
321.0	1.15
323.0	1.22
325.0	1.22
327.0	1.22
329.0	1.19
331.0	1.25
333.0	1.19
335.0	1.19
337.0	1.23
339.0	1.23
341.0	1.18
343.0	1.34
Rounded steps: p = 1.26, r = 1.20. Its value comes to -2.05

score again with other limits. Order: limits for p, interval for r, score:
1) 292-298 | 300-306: -2.14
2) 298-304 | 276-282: -2.17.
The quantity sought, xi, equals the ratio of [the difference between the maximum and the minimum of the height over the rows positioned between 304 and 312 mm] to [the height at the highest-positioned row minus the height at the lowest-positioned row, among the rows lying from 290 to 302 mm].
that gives -1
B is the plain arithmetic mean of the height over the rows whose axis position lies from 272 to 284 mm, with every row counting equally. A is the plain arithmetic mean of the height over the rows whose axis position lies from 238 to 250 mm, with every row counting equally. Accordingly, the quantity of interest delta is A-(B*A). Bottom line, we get -0.2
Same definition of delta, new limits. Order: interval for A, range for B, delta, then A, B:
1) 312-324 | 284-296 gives -0.5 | 1.21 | 1.45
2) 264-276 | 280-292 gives -0.4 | 1.17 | 1.35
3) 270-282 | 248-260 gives -0.2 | 1.15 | 1.17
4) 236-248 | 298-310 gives -0.4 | 1.23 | 1.32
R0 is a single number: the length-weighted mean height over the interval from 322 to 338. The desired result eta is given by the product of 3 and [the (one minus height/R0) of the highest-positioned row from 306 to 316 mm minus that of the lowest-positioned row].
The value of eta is 0.0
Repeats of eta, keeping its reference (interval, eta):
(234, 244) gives 0.1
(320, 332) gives -0.2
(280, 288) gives -0.7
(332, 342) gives 0.0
